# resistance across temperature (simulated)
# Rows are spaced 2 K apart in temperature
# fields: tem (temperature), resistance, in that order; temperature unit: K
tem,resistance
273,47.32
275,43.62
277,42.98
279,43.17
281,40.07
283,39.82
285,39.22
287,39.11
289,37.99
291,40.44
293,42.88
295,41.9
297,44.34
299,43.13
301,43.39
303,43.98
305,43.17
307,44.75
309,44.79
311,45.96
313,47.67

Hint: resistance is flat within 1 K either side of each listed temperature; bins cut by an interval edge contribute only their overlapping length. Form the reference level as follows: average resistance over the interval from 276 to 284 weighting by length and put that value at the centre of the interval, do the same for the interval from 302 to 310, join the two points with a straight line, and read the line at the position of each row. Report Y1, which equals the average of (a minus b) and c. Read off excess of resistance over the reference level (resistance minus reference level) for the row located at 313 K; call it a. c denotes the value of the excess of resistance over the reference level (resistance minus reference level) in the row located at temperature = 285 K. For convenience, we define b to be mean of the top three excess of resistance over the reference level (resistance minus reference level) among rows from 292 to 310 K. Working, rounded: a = 2.8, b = 0.6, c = -2.8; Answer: -0.3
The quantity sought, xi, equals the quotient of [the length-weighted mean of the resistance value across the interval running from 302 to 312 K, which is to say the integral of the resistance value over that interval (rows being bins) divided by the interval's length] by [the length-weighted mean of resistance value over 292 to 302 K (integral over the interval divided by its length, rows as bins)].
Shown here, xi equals 1.03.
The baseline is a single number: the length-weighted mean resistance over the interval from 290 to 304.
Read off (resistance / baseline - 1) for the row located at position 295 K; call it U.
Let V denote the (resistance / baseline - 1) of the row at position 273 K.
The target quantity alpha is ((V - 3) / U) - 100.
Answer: 29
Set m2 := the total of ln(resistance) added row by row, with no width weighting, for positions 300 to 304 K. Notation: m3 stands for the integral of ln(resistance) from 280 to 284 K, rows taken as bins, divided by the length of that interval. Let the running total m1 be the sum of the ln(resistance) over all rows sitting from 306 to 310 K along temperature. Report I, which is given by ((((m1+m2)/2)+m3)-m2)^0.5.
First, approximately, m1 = 7.60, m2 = 7.55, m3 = 3.69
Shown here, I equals 1.93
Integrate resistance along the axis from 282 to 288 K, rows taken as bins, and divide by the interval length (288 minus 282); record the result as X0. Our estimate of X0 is 39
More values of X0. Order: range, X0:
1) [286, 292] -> 39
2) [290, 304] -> 43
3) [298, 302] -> 43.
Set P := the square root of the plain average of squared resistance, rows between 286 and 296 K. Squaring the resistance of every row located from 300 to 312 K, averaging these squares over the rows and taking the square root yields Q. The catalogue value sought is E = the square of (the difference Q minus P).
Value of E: 15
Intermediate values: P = 41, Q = 44.4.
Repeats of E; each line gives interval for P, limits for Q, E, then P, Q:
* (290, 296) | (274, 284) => 0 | 42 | 42.0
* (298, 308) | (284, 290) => 24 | 44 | 38.8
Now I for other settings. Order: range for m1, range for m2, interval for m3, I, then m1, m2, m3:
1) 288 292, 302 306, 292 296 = 1.91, 7.34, 7.55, 3.75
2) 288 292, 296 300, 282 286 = 1.89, 7.34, 7.56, 3.68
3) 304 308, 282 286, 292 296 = 1.96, 7.57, 7.35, 3.75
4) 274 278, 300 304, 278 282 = 1.93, 7.54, 7.55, 3.73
